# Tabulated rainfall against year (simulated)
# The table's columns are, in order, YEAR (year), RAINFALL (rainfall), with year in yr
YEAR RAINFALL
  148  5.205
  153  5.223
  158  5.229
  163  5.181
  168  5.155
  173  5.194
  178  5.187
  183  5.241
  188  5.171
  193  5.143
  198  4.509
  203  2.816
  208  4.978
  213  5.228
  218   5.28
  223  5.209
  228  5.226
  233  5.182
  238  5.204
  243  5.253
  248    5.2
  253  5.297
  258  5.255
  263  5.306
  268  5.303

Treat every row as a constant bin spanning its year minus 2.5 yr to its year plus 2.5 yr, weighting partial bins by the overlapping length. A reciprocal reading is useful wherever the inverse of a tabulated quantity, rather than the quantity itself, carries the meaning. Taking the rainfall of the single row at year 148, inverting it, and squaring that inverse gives 0.0369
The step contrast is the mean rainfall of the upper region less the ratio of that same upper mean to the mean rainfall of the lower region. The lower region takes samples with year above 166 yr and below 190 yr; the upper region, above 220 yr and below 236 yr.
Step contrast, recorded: 4.20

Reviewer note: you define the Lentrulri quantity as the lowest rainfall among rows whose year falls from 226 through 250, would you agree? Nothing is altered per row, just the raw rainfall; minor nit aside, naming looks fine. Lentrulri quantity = 5.182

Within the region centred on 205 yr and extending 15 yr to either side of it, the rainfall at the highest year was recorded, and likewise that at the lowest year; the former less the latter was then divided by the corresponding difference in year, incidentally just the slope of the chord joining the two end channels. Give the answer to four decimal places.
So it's 0.0055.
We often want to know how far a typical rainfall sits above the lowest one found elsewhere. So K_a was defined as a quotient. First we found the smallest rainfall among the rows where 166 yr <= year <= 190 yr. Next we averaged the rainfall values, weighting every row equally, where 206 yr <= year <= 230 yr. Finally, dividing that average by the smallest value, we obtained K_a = 1.0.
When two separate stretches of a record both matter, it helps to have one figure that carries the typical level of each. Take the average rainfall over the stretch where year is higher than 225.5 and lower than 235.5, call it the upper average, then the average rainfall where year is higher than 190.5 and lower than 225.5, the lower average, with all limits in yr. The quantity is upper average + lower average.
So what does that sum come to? 9.9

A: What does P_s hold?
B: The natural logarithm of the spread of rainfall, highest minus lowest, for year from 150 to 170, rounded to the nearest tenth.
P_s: -2.6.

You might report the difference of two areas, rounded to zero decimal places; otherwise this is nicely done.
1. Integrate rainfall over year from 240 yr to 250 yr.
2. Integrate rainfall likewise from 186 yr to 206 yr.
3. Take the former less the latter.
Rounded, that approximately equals -36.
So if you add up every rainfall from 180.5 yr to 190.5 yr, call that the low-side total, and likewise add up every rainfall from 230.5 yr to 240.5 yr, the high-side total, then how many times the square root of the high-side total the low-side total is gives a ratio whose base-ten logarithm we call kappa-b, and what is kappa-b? 0.509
